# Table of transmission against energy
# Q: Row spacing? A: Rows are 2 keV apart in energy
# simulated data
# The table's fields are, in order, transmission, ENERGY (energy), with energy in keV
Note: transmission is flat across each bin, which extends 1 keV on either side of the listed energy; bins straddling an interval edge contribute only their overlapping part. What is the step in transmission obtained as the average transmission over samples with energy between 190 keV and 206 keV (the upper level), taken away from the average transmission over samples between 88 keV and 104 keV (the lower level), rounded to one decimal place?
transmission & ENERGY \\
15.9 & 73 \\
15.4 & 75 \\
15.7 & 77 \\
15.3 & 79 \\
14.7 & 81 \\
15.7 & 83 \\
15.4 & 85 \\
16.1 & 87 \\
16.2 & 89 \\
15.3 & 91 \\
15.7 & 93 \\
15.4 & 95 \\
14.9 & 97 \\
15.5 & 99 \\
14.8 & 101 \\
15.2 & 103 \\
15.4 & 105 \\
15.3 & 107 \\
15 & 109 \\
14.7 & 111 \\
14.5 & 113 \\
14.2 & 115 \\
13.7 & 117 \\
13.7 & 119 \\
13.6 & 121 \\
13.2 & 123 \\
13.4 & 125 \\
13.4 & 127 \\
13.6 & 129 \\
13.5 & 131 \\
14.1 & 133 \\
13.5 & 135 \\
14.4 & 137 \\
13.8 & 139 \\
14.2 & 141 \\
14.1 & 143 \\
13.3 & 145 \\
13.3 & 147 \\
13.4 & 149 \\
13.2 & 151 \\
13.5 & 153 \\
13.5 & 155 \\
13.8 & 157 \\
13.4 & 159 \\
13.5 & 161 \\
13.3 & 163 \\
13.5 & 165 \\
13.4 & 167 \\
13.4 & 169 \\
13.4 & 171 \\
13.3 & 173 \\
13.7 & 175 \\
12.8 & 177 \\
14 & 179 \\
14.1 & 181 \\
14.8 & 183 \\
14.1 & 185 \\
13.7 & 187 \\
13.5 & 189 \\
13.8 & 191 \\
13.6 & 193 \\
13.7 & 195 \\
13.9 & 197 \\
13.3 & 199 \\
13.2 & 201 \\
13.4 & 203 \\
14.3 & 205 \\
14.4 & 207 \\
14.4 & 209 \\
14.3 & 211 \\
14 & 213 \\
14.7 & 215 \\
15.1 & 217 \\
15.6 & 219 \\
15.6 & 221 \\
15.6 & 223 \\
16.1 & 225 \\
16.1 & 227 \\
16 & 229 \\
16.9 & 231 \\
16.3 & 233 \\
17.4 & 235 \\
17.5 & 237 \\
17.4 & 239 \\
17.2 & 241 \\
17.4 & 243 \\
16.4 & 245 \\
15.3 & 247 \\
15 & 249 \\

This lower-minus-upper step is 1.7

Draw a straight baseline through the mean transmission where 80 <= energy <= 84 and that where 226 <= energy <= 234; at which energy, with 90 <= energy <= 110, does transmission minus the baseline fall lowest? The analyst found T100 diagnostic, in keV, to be 101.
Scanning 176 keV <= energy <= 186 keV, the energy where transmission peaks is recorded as 183 keV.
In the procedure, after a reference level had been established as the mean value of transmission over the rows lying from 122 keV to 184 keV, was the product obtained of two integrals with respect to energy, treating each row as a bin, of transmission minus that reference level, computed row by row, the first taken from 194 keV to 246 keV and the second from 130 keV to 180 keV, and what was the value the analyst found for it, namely -160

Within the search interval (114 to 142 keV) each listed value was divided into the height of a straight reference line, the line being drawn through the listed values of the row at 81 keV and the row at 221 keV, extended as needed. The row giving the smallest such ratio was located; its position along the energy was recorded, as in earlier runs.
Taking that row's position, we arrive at 137 keV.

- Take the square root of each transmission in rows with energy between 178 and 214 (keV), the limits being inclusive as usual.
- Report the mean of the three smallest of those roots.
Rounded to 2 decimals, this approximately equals 3.65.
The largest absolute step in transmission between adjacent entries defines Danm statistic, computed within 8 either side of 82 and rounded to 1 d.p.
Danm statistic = 1.0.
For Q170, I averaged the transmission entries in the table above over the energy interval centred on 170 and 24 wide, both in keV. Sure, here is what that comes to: 13.5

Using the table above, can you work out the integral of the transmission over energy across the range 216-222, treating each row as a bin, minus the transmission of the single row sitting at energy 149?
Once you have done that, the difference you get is 79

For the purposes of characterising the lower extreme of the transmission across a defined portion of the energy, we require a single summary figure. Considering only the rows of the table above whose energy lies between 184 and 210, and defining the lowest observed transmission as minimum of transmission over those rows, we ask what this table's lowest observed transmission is 13.2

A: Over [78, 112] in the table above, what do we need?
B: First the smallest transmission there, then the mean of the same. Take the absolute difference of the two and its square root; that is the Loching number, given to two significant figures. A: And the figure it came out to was 0.79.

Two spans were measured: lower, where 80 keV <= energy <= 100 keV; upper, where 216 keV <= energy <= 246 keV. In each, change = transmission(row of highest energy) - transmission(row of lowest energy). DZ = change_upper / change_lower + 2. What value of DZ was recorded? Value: 3.6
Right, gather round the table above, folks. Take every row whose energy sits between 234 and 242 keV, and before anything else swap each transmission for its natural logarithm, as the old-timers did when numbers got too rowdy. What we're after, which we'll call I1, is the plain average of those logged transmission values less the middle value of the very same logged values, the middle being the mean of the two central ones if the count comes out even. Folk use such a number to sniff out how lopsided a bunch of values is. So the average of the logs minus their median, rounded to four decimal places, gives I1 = -0.0015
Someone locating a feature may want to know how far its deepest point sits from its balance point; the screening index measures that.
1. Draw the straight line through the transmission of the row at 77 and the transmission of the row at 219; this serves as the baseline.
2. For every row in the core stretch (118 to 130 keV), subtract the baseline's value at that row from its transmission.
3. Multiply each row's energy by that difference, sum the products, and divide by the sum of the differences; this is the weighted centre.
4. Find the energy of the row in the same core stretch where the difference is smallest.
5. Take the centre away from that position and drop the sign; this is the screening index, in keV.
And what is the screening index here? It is 1.1 keV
